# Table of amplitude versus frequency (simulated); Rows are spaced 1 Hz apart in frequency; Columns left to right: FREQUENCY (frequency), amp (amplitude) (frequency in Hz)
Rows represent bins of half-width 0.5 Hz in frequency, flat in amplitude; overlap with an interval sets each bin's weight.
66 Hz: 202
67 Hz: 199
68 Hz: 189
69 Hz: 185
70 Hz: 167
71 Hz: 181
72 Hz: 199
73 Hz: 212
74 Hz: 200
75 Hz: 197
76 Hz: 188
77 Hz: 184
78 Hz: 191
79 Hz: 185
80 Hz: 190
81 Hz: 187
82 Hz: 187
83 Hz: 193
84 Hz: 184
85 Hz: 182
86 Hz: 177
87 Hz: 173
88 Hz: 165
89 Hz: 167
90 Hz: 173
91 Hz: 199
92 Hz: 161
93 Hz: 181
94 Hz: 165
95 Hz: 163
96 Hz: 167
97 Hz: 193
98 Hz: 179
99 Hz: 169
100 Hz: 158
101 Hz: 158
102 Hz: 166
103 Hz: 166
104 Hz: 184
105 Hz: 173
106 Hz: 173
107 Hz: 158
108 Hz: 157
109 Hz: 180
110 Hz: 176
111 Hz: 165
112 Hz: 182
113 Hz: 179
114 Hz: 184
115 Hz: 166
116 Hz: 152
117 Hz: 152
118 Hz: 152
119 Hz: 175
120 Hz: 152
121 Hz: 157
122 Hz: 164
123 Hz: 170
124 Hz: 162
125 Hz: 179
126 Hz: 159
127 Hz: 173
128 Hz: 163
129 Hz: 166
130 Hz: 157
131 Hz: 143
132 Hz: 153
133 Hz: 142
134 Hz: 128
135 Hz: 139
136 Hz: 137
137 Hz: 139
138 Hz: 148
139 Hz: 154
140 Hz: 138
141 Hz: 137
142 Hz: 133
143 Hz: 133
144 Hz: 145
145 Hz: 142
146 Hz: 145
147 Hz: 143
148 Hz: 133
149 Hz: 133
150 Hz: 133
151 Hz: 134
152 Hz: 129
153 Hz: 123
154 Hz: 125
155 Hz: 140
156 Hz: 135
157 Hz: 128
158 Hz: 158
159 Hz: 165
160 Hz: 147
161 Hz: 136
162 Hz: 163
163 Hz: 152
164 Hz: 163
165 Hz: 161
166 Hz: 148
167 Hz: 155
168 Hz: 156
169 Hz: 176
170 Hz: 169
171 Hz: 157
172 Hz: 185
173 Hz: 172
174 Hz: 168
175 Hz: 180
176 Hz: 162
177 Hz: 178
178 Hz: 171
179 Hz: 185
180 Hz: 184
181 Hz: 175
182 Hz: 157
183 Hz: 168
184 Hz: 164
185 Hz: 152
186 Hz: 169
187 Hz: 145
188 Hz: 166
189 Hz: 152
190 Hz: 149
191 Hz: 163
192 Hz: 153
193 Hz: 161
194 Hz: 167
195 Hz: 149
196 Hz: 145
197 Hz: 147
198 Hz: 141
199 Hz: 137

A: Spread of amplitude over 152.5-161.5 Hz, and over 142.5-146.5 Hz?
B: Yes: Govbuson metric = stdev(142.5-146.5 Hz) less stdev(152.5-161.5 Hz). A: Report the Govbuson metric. -9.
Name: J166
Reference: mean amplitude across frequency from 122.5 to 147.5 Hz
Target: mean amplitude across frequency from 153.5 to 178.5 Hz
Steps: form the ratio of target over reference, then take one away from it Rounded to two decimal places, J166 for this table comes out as 0.06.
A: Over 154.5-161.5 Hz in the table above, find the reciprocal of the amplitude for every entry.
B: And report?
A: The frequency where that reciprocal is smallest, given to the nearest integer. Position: 159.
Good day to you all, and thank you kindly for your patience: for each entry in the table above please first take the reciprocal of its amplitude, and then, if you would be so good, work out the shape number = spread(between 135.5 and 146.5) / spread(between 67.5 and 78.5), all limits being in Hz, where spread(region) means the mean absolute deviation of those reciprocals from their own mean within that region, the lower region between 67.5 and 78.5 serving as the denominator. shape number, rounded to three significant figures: 1.10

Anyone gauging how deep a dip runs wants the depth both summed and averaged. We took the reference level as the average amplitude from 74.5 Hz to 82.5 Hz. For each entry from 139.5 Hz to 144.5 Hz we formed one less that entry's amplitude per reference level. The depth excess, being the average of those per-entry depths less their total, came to -1.1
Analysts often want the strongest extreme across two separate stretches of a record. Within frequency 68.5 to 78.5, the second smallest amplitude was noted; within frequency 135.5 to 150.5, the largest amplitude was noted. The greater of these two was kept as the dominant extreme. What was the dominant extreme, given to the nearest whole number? 181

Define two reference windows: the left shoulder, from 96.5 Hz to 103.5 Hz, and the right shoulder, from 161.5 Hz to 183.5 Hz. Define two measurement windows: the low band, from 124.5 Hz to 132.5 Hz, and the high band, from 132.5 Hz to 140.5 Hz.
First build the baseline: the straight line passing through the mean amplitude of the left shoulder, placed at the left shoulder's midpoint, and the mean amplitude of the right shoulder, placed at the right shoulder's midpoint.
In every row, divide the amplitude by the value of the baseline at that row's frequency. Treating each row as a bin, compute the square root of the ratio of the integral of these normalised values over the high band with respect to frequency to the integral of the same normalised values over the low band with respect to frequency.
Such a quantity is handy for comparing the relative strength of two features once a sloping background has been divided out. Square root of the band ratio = 0.93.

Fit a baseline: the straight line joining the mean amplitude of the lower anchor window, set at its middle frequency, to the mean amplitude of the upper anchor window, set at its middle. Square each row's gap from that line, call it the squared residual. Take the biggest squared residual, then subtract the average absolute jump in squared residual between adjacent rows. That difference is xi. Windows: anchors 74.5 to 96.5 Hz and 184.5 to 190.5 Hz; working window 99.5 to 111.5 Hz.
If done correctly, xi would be 249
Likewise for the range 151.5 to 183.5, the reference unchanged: 1344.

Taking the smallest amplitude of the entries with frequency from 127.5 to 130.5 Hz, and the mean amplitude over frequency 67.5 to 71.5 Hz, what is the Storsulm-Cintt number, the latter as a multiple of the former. 1.15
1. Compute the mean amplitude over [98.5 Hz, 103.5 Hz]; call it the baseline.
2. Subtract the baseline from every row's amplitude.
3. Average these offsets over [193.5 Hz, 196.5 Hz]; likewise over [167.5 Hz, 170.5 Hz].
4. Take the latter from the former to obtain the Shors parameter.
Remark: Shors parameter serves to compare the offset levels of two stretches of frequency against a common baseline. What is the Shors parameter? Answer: -13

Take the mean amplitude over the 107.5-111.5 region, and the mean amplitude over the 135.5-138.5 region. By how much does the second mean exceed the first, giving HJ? -28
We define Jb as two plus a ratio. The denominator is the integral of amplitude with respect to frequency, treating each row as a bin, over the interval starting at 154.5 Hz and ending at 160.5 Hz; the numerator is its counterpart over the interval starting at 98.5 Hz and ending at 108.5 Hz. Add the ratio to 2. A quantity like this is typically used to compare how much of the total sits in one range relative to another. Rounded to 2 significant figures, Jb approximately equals 3.9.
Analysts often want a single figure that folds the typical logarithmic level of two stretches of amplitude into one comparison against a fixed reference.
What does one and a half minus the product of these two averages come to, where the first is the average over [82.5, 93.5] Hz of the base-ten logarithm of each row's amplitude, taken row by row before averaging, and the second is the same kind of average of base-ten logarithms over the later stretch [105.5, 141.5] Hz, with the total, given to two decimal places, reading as -3.44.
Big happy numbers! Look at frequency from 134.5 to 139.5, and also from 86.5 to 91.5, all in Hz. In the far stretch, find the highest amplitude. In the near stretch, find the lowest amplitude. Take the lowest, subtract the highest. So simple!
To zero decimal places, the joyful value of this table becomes 11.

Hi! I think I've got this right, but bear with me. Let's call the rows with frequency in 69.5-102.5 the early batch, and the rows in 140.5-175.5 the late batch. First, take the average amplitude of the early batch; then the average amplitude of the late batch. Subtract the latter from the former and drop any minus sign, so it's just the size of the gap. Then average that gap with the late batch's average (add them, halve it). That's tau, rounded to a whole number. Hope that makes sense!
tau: 90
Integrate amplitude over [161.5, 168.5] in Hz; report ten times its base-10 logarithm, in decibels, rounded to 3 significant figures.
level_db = 30.4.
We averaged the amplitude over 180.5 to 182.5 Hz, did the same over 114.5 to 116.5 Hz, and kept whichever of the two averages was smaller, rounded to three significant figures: 159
